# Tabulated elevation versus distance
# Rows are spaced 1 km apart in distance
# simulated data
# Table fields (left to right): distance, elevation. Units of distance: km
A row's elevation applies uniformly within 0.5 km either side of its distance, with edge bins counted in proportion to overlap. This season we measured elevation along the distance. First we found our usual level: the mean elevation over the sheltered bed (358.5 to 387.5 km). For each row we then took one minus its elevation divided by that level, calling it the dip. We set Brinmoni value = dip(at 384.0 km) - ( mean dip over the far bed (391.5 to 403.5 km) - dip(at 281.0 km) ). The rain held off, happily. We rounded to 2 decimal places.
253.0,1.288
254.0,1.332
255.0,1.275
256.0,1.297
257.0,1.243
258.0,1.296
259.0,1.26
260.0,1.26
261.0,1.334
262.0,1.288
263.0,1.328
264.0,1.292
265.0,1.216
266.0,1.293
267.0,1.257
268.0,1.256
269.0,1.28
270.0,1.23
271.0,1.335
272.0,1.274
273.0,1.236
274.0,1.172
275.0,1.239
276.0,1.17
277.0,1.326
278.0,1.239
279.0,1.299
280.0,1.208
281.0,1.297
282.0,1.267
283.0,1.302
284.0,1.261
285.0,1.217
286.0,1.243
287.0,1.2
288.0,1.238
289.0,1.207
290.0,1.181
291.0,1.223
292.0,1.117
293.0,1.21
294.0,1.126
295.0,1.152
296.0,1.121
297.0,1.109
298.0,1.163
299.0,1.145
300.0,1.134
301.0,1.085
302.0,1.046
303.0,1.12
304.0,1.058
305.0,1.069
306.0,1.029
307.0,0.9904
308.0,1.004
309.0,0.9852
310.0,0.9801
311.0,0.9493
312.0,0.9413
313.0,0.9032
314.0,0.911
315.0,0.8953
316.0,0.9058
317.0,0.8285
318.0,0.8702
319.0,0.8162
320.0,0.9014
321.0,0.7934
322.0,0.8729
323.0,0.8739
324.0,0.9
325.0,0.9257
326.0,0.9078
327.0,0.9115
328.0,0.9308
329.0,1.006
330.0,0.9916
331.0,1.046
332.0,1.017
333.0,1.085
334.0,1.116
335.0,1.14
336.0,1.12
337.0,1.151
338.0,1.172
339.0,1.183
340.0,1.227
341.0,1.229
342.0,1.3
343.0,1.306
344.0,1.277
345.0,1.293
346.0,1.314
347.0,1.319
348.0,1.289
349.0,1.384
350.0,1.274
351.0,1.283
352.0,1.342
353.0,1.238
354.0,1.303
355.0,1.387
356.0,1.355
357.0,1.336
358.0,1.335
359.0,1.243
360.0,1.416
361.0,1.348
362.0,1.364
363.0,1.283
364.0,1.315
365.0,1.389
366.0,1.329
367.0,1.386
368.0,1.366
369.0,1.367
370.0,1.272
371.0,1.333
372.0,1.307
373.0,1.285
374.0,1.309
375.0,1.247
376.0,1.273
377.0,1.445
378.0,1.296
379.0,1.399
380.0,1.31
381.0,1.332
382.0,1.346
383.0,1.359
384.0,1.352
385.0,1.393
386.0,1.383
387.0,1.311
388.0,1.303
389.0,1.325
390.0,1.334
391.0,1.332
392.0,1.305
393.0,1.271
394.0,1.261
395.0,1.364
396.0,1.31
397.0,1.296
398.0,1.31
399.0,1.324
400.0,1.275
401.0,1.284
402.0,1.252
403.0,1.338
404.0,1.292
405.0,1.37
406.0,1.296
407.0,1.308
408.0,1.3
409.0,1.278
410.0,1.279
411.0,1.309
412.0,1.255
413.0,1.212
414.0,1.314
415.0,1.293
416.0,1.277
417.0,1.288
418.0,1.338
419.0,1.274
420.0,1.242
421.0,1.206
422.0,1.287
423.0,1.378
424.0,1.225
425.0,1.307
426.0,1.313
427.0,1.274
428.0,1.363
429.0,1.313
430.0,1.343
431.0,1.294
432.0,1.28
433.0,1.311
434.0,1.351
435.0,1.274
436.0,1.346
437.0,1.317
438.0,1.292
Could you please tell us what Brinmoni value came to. -0.01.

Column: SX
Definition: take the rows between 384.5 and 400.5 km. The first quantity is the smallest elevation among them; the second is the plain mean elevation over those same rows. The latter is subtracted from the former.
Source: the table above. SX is -0.058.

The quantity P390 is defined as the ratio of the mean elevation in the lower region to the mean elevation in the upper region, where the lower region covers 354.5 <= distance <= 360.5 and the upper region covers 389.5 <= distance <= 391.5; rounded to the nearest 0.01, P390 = 1.01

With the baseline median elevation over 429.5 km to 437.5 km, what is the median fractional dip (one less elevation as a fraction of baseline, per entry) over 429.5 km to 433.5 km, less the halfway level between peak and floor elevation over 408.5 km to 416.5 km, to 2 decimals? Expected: -1.25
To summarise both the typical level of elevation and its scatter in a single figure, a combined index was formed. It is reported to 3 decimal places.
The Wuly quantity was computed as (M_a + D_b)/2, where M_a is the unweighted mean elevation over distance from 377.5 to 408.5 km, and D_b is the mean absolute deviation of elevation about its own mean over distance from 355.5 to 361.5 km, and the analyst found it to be 0.677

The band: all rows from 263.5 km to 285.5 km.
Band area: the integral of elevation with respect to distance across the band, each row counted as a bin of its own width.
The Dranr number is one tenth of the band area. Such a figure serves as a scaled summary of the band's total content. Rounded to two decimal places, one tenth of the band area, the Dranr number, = 2.77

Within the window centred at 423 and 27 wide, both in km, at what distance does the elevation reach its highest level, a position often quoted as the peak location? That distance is 423.0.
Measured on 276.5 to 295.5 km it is 277.0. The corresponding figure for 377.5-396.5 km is 379.0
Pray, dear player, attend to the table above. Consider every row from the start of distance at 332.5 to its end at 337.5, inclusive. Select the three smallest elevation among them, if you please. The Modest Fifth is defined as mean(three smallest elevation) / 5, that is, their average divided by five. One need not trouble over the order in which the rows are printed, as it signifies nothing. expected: 0.22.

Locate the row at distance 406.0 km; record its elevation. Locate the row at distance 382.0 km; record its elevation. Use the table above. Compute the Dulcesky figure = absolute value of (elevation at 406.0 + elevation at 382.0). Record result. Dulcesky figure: 2.64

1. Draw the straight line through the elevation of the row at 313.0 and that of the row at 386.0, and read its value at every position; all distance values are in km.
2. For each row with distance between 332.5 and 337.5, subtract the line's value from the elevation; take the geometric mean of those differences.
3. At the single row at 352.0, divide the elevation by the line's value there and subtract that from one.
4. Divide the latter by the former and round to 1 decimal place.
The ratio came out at -2.2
